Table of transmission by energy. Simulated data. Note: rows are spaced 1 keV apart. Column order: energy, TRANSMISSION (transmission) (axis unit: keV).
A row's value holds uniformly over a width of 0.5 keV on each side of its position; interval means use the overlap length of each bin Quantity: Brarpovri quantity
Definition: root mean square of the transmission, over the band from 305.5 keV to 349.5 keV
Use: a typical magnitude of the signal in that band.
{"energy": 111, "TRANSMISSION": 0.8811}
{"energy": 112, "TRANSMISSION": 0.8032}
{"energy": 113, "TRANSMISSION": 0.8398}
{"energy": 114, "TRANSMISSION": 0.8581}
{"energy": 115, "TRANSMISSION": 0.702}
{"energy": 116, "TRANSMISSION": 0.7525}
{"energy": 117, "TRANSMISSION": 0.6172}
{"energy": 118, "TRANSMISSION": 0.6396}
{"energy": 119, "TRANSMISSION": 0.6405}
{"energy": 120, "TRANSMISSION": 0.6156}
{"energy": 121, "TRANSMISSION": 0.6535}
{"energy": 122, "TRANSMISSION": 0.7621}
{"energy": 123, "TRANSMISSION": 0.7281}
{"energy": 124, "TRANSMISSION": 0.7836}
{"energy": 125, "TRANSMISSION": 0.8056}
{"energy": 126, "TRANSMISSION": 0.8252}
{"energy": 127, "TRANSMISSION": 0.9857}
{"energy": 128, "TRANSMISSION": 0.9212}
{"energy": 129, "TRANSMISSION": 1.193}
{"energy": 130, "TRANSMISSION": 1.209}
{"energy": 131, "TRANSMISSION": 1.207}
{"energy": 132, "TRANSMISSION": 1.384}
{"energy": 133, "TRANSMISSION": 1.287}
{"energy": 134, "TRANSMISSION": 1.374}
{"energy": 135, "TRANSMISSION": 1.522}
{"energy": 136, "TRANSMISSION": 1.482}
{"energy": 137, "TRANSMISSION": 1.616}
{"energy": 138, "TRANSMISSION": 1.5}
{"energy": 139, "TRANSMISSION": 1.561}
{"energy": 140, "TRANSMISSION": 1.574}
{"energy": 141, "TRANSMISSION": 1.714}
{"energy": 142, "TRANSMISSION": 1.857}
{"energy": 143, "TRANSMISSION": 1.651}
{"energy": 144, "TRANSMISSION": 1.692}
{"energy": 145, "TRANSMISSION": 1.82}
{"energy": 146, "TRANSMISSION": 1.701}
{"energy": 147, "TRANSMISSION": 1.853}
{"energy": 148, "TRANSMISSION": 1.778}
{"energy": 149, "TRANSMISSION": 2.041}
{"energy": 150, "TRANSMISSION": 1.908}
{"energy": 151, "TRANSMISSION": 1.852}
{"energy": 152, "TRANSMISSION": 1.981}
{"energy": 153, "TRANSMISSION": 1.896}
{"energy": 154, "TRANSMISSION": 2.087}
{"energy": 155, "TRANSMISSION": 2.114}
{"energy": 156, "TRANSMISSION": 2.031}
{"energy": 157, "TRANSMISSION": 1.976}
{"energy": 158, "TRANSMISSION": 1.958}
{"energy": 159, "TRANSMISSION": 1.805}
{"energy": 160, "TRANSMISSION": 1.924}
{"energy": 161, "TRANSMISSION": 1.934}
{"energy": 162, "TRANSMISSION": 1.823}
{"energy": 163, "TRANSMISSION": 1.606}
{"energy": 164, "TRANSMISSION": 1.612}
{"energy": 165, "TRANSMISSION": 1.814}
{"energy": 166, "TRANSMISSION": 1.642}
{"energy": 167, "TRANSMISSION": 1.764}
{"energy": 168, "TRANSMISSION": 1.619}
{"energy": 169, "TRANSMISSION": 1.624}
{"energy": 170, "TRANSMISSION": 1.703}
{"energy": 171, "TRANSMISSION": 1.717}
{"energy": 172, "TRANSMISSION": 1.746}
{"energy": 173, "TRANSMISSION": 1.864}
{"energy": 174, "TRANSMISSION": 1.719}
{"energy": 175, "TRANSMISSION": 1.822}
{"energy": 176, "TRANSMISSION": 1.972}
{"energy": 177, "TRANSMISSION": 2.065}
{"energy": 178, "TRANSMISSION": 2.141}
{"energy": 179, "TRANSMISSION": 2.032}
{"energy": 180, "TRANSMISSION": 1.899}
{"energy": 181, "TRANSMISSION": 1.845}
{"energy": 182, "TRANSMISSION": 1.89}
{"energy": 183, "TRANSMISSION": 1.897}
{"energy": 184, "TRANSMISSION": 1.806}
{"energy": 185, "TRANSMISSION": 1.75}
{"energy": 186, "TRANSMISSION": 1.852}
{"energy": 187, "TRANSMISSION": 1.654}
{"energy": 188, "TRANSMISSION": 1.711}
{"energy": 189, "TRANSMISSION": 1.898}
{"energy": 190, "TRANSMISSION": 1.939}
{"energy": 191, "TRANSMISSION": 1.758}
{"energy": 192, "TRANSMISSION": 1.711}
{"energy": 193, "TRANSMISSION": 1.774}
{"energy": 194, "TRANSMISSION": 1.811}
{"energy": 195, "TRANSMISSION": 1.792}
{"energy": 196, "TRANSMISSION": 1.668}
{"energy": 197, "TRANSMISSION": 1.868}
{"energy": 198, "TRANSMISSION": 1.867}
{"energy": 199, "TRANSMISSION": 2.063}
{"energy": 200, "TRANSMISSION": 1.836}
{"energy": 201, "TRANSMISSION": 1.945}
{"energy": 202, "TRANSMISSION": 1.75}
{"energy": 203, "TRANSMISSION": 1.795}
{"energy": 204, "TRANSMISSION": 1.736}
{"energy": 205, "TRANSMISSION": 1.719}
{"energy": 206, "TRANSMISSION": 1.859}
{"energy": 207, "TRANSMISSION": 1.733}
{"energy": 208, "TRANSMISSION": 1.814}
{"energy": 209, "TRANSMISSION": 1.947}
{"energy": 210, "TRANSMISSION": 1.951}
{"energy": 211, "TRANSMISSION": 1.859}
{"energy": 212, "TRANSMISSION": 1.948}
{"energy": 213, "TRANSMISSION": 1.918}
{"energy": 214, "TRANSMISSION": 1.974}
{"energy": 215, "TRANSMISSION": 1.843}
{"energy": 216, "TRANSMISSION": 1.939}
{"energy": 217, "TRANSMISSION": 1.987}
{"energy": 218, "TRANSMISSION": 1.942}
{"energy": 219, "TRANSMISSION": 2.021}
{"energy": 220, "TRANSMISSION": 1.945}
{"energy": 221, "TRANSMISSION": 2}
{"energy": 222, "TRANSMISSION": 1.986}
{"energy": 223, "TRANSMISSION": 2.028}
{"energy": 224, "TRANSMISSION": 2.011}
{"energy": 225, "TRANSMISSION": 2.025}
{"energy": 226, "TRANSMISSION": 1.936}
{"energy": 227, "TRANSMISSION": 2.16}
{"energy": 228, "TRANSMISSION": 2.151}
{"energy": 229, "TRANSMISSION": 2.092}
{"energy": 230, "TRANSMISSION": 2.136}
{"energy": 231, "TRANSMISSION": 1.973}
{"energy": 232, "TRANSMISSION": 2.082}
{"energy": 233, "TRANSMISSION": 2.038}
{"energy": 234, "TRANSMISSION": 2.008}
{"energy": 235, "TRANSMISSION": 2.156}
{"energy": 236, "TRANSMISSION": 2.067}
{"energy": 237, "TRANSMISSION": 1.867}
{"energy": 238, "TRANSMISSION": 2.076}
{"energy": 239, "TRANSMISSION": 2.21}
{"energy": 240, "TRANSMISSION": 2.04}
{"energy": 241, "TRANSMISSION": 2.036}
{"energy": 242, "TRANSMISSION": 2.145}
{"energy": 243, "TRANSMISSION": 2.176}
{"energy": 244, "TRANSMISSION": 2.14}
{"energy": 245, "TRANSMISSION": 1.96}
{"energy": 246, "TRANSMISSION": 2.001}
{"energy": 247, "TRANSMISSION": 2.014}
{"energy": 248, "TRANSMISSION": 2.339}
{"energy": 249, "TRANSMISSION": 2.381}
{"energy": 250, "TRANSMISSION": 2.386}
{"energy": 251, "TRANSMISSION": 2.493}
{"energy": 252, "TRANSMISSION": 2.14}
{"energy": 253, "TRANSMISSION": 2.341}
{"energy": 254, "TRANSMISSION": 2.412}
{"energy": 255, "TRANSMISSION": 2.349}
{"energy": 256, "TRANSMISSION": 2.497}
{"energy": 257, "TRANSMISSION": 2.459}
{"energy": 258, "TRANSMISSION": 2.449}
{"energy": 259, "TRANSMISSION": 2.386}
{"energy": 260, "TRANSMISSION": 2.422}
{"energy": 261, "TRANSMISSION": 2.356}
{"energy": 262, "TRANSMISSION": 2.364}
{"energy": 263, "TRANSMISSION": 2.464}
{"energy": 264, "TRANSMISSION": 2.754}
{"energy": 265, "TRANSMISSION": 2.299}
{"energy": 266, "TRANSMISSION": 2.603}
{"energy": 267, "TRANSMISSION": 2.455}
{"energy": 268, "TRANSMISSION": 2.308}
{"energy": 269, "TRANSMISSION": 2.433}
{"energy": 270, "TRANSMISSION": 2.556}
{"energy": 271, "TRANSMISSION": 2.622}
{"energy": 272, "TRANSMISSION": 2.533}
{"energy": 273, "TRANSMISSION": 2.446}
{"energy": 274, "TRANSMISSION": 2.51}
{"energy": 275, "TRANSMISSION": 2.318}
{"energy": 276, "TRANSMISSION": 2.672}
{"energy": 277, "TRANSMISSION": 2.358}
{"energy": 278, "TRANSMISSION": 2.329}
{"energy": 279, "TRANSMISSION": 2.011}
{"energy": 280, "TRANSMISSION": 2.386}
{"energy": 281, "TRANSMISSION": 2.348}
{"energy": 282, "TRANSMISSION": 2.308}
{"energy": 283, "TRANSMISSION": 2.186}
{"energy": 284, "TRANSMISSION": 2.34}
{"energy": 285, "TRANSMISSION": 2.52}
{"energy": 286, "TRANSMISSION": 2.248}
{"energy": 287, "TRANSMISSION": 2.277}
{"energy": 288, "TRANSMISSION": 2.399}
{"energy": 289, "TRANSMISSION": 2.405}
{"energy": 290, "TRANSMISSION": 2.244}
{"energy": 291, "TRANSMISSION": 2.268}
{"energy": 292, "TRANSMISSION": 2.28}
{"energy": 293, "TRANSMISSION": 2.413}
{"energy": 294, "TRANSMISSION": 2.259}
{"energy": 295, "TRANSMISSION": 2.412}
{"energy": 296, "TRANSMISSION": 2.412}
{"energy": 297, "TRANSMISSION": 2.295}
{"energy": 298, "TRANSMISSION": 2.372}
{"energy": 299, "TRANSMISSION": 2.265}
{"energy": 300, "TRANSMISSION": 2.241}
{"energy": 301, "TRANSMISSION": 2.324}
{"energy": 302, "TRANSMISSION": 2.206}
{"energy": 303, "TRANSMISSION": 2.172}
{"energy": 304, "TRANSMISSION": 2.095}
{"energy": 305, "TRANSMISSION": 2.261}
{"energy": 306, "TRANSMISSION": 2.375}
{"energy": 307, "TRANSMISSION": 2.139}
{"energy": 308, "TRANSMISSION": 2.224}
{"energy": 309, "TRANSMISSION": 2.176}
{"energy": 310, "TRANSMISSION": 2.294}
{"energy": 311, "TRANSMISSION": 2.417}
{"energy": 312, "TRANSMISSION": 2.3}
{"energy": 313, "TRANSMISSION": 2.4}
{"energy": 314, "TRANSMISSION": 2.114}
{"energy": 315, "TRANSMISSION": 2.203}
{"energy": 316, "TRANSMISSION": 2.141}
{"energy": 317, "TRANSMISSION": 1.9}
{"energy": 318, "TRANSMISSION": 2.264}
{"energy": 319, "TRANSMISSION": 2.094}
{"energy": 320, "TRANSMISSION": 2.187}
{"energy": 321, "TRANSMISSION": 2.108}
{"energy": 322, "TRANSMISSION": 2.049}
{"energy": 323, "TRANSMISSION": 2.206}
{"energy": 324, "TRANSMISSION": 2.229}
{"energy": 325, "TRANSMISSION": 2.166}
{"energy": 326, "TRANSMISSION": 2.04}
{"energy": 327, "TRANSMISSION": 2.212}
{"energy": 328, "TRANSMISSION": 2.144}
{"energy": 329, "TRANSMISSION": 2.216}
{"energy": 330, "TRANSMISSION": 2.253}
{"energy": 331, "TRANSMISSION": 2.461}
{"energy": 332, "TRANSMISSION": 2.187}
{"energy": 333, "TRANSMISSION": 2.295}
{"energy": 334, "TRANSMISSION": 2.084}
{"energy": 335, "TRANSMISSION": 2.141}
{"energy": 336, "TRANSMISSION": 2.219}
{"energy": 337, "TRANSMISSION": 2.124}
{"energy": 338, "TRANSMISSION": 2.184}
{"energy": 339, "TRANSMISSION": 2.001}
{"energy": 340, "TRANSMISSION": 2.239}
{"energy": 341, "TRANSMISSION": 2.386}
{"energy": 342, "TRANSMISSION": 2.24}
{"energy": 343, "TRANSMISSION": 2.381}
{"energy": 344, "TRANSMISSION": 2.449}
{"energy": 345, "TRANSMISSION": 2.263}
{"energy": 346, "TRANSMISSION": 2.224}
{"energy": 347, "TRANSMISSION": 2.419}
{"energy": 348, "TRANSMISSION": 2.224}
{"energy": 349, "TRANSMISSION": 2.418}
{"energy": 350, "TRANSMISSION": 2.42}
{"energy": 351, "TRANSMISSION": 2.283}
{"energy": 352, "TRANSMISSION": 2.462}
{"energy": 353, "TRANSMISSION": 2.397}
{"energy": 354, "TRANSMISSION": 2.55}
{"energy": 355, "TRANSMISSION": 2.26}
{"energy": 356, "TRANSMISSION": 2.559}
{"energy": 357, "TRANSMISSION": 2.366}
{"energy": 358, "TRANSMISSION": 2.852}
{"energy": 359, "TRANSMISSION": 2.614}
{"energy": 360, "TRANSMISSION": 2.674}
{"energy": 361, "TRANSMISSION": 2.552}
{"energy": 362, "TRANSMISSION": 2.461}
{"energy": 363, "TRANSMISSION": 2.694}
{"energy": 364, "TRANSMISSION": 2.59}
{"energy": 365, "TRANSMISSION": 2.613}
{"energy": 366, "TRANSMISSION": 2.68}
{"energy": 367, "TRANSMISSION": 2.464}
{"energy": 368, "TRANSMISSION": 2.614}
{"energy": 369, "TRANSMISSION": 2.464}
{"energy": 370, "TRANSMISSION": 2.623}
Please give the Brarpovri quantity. 2.23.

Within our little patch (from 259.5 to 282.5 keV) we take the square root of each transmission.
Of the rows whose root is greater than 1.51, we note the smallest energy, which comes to 260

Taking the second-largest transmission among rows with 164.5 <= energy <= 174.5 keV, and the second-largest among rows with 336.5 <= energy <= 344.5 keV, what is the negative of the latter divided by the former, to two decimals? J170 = -1.32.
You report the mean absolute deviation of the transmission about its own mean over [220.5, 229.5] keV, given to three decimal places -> 0.061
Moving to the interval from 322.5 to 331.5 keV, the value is 0.067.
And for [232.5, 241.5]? 0.064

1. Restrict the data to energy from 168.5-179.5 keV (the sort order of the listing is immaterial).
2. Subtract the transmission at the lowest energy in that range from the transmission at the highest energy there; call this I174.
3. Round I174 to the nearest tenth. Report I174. 0.4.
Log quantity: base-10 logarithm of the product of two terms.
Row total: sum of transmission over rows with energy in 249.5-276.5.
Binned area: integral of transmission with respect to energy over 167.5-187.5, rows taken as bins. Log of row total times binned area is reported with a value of 3.4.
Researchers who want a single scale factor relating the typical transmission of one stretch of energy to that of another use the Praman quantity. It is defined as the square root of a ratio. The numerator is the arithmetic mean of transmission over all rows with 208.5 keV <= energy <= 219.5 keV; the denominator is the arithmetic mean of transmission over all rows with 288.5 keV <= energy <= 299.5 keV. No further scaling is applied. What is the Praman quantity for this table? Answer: 0.91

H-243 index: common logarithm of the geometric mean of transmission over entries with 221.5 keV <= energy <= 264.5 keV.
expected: 0.34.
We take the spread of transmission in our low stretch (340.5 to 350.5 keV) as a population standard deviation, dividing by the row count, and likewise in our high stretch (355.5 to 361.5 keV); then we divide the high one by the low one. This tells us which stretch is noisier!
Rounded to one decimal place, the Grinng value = 1.7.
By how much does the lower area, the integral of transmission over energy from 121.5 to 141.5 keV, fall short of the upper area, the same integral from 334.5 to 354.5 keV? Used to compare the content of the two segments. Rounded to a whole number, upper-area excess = 22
